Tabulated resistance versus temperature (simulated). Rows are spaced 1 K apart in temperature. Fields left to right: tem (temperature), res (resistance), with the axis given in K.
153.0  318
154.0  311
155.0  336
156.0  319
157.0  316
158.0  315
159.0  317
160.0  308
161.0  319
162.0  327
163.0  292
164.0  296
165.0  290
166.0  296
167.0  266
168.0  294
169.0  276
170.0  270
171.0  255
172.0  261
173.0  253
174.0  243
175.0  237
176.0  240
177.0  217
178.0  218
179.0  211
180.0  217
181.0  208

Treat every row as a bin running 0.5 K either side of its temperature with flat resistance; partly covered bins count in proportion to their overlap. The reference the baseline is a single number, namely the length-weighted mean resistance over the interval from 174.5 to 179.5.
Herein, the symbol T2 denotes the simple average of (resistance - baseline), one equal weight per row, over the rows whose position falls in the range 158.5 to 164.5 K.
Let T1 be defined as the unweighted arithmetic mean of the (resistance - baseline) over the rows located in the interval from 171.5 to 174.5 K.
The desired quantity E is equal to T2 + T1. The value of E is 113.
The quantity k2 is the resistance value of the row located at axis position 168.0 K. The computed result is 294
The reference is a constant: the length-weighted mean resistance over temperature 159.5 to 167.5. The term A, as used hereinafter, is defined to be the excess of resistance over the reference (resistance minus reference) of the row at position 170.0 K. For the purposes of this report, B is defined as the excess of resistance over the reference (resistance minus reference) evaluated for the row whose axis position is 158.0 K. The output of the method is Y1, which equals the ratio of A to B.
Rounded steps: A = -29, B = 16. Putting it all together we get -2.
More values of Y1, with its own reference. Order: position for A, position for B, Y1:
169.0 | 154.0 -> -2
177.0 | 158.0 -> -5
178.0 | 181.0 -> 1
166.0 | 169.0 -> 0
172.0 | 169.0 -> 2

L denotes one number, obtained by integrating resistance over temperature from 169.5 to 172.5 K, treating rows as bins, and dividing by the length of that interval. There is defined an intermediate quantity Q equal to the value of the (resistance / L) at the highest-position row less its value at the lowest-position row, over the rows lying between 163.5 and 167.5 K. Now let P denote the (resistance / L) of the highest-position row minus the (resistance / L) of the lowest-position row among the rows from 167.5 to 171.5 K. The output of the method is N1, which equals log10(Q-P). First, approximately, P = -0.149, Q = -0.115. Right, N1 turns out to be -1.5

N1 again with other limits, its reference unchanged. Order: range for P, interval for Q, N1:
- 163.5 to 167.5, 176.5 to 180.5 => -0.9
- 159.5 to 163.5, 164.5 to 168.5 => -1.1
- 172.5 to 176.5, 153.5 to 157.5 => -1.2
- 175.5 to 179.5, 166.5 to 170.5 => -0.9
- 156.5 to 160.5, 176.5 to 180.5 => -1.5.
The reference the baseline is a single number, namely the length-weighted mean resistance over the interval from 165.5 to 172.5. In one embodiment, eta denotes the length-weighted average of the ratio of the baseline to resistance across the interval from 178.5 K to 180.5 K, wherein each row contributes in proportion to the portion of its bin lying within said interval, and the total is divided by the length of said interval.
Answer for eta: 1.28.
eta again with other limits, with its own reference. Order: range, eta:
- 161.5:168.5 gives 0.93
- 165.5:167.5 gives 0.98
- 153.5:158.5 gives 0.86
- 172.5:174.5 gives 1.11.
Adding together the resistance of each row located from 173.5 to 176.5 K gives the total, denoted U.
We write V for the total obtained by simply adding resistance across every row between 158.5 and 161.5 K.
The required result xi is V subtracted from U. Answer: -224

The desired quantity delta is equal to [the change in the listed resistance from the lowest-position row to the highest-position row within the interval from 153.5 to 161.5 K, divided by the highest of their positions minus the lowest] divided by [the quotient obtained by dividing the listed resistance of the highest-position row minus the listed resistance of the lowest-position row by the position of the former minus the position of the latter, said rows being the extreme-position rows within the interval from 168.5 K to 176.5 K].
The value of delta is -0.2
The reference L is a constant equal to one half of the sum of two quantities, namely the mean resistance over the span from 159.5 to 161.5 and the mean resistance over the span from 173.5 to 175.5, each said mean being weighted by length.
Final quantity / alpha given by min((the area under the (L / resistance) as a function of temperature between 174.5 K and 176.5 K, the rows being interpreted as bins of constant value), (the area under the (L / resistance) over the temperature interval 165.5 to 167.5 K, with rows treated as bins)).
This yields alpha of 1.98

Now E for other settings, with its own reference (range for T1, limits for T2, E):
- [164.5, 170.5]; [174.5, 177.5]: 64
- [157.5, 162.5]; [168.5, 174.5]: 128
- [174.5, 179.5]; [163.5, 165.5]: 68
